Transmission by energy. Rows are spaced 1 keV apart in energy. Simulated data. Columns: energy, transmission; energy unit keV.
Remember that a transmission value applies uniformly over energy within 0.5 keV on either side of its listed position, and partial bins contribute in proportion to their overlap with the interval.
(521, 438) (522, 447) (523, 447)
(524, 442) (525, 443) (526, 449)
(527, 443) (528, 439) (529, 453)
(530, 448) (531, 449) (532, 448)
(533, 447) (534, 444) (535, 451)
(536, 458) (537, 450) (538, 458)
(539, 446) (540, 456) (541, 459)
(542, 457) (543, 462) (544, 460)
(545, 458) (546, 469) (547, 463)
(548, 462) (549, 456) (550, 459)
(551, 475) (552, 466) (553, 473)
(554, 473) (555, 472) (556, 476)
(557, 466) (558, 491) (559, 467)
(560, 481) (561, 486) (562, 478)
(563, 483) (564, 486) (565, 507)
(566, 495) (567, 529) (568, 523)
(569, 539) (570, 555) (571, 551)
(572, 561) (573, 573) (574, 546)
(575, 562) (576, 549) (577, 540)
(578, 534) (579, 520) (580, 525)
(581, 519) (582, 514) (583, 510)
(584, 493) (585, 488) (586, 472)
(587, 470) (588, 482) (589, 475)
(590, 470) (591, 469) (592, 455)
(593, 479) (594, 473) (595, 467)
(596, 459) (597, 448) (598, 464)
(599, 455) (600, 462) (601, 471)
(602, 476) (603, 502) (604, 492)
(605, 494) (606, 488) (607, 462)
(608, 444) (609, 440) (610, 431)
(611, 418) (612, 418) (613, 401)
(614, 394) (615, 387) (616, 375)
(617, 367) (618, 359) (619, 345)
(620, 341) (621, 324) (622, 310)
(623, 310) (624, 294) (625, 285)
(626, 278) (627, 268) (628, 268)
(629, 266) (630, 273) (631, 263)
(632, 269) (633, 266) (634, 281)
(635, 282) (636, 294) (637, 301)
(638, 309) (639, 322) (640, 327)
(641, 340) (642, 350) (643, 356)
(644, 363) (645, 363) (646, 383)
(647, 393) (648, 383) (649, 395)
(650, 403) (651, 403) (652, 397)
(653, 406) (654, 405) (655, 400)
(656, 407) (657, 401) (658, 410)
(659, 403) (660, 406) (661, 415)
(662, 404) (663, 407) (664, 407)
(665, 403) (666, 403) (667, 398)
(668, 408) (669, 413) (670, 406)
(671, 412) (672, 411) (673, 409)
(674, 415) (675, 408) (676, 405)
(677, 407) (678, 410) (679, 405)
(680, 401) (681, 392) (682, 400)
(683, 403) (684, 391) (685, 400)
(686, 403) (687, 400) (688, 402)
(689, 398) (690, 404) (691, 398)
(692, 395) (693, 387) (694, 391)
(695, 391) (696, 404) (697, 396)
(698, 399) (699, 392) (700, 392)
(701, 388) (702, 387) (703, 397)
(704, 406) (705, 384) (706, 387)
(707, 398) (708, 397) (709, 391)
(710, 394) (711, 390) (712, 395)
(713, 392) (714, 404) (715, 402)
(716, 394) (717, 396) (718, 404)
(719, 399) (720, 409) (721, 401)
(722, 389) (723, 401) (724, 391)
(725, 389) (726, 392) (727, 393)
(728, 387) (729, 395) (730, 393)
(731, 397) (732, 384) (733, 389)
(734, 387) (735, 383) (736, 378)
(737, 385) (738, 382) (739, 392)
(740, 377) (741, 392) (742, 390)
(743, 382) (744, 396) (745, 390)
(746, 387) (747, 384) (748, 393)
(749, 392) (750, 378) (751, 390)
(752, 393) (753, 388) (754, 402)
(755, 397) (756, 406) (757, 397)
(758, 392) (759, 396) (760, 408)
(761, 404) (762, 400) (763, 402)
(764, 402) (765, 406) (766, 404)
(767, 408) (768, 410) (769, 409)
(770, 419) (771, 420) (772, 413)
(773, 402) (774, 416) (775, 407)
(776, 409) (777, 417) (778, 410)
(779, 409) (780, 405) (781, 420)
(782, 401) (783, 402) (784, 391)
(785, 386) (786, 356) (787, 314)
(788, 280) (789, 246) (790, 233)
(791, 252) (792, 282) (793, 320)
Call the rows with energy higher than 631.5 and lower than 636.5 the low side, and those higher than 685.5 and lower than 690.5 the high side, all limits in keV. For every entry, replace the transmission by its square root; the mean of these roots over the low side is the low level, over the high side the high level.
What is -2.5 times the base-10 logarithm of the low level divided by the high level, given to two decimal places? 0.20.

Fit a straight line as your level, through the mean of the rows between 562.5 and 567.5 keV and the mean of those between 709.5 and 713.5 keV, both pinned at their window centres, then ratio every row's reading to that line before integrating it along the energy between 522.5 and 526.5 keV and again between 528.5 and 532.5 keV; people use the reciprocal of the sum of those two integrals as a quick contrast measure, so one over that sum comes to 0.147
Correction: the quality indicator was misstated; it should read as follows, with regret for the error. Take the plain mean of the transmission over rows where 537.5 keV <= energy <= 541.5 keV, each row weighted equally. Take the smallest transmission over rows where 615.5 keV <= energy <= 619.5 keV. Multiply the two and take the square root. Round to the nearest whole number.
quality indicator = 396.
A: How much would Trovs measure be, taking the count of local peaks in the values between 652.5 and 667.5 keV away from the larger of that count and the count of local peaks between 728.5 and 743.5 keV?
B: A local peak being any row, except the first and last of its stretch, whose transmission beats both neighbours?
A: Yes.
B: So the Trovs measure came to 2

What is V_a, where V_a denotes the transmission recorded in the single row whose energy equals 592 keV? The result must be 455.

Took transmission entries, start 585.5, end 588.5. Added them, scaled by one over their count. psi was 475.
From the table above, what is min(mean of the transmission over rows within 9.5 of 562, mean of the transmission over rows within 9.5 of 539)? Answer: 455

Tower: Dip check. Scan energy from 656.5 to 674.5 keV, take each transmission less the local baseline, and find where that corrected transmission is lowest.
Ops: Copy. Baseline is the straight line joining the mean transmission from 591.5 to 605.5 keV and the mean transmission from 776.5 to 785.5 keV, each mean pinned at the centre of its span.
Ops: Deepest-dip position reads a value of 657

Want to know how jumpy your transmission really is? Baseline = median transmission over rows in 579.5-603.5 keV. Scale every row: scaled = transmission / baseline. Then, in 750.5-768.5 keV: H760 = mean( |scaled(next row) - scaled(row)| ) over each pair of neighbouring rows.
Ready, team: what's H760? 0.0110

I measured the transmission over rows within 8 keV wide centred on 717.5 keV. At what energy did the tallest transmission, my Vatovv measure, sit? 720 keV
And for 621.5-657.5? 656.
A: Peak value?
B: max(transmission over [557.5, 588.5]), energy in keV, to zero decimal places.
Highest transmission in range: 573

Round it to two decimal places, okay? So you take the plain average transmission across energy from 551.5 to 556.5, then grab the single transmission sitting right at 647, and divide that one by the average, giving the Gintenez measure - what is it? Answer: 0.83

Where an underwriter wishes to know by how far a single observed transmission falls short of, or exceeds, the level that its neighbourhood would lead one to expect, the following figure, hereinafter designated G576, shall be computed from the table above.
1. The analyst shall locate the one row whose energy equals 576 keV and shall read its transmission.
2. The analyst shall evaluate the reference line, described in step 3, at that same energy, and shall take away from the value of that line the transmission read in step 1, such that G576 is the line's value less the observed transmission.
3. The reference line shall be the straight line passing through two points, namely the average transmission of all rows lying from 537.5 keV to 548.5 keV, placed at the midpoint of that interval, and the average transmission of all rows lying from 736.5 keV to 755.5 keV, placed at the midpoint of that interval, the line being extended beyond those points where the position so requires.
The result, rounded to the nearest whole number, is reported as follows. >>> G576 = -101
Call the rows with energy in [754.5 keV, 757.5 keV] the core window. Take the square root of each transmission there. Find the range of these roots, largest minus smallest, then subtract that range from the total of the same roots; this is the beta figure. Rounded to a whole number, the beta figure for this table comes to 60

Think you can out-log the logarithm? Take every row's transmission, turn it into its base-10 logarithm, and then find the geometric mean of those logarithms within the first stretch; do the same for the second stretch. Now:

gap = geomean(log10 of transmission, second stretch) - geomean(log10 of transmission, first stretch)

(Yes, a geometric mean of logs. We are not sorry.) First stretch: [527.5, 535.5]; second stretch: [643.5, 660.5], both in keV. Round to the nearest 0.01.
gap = -0.05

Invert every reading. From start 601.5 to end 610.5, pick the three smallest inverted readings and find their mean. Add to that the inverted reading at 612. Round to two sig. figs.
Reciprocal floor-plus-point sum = 0.0044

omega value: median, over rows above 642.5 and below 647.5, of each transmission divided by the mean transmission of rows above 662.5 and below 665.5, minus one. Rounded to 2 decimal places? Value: -0.11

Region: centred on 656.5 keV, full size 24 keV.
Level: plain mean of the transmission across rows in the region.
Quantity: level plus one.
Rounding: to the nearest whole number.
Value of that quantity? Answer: 401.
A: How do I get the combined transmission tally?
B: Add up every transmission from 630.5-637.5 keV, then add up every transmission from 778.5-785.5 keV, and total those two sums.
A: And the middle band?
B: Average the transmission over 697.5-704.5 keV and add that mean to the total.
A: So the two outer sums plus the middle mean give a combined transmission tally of 5164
